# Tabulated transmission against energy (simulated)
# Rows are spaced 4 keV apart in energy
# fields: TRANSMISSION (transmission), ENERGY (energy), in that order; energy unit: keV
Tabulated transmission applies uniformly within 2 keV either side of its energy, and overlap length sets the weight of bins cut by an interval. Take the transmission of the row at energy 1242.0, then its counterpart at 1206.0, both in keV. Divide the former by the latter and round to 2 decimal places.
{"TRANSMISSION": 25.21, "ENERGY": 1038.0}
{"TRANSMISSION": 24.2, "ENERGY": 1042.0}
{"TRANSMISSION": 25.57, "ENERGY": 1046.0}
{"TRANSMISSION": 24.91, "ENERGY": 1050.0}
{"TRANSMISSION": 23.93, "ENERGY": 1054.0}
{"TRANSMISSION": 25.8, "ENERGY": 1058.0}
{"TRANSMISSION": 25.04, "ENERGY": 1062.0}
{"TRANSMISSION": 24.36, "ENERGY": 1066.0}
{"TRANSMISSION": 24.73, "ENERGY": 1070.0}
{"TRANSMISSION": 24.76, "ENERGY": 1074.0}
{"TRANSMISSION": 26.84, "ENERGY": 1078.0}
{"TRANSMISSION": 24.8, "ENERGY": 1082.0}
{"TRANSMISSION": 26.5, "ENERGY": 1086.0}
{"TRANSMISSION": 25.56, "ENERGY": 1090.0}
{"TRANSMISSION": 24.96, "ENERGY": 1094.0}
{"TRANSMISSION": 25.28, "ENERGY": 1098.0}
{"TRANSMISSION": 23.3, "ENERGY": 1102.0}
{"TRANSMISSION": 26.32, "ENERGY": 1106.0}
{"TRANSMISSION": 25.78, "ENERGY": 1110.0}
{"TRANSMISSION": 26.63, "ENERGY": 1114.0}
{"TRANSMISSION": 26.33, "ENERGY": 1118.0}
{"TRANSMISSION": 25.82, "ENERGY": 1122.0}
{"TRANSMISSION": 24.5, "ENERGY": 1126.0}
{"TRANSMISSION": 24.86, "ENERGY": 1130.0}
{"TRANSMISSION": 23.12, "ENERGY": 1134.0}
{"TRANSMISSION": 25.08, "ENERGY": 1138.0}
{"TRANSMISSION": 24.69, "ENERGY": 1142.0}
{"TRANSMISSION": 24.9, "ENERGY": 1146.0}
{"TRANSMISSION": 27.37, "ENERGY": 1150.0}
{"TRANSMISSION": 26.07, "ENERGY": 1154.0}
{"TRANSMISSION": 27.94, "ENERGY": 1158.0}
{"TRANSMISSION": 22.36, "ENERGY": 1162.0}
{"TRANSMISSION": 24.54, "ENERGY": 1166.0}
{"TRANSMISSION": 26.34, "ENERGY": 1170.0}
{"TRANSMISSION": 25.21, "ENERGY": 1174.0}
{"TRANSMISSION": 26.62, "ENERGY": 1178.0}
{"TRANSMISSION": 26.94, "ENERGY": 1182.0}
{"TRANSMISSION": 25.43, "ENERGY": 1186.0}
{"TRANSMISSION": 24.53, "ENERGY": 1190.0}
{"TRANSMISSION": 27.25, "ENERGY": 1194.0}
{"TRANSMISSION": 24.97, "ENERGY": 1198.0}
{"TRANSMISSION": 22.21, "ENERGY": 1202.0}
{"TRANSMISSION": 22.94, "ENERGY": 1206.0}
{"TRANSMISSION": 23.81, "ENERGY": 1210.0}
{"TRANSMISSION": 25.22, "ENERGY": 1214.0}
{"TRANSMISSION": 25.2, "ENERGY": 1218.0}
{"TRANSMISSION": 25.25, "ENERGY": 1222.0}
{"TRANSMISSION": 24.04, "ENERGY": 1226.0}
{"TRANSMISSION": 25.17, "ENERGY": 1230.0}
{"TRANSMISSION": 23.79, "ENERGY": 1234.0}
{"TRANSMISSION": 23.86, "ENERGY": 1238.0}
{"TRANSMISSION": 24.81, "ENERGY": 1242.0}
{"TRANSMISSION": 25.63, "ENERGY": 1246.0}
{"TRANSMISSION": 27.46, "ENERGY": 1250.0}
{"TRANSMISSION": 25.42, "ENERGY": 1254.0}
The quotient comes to 1.08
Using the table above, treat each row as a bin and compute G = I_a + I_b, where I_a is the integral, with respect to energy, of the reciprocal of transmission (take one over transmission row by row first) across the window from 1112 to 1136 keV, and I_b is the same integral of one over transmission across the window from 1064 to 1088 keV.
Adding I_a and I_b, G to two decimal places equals 1.90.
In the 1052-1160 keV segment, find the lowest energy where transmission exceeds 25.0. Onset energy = 1058.0 keV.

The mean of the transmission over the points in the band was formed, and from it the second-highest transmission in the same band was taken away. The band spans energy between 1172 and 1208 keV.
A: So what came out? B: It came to -1.82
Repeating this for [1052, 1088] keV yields -1.30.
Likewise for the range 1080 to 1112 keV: -1.01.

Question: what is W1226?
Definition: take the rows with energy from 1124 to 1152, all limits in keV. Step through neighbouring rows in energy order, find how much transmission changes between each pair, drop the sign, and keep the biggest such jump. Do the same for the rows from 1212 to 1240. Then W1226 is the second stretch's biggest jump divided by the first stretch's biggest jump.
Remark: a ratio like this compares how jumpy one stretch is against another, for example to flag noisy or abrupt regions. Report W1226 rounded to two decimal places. 0.56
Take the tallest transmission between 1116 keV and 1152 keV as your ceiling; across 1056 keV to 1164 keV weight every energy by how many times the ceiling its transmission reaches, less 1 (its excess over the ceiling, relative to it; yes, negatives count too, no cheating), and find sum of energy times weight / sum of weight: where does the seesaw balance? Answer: 1109.7 keV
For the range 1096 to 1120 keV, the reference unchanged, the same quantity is 1105.2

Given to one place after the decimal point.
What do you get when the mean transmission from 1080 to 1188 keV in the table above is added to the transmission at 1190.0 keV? 50.0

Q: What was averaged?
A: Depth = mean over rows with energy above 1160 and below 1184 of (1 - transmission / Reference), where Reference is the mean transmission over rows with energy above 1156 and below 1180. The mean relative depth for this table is 0.01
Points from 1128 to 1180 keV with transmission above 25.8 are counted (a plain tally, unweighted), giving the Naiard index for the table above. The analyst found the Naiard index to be 5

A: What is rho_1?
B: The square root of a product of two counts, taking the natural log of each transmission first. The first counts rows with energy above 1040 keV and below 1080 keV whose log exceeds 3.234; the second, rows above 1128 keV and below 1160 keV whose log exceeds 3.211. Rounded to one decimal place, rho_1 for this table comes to 4.2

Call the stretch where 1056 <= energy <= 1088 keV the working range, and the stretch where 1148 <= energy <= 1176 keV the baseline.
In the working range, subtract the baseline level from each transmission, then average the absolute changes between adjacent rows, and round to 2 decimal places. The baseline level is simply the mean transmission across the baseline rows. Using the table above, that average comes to 1.09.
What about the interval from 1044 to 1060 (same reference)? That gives 1.17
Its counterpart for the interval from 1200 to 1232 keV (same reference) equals 0.77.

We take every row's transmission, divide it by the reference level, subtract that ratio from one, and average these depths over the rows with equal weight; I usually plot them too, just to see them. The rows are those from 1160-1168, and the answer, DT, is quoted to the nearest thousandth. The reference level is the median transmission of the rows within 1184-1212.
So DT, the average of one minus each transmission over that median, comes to 0.044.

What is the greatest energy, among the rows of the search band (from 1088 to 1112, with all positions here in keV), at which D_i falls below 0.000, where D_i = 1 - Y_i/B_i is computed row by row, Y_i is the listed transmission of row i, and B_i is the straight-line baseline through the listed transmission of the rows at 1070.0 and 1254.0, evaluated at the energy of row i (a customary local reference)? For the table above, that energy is 1110.0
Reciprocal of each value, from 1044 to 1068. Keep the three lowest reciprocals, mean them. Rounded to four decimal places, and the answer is 0.0393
